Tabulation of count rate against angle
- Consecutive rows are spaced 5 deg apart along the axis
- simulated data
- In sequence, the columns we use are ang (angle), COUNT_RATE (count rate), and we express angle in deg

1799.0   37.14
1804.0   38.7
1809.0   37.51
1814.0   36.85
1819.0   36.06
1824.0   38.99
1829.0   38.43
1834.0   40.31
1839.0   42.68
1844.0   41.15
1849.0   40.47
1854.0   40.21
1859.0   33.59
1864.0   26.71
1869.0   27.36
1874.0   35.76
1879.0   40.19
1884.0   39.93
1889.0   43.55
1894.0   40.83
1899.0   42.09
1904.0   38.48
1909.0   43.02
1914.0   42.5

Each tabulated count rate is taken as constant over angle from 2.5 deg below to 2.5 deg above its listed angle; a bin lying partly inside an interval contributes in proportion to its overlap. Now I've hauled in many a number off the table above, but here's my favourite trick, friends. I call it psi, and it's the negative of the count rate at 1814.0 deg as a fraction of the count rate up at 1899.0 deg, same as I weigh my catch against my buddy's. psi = -0.88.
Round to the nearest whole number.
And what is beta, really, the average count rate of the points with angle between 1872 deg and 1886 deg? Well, 39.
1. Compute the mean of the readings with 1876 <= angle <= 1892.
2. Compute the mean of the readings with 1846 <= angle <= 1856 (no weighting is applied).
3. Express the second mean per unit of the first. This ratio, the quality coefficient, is 0.98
